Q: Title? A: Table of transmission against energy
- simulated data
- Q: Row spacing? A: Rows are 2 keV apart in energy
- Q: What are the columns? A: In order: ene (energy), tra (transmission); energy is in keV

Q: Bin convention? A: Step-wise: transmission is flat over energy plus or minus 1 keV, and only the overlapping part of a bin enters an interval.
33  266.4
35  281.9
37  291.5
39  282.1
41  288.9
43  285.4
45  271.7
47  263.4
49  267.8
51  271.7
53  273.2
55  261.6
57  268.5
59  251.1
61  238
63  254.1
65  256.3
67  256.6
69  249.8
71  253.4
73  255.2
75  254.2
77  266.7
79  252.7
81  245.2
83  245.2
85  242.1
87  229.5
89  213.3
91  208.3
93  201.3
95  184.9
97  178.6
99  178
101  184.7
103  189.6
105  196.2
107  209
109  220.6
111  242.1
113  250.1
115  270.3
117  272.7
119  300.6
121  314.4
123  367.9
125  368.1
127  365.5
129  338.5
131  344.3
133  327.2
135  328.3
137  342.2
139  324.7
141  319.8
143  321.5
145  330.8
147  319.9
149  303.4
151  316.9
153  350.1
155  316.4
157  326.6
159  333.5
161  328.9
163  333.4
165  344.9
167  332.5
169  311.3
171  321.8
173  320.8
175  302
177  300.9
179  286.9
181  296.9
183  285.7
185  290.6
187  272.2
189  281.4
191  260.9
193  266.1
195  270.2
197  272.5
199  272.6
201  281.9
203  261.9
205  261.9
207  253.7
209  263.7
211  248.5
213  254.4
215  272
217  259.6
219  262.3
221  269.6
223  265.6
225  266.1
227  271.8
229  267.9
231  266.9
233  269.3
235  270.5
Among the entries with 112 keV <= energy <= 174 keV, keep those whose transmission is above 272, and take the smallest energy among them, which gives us 117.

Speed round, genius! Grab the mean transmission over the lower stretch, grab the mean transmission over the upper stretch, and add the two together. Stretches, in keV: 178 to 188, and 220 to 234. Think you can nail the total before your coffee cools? 555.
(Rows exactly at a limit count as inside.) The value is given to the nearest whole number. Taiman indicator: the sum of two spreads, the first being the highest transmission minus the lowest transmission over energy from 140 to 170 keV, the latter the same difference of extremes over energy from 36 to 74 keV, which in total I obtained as 100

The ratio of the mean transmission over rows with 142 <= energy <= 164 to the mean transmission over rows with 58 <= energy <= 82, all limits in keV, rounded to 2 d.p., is 1.29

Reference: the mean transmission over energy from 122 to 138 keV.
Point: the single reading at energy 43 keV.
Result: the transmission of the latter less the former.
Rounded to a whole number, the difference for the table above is -62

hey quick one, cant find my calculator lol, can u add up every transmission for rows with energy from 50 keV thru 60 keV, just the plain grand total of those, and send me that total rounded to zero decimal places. 1326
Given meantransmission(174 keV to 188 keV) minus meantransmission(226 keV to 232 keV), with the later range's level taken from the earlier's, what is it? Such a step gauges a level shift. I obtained 22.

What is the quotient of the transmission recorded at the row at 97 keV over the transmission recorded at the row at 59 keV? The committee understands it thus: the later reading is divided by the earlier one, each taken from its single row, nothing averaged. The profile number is 0.71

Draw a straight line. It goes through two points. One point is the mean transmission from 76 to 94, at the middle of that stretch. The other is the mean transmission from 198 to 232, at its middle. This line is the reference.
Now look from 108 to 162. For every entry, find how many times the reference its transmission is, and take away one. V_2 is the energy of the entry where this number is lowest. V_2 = 109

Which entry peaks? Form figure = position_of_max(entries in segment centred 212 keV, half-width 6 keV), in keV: 215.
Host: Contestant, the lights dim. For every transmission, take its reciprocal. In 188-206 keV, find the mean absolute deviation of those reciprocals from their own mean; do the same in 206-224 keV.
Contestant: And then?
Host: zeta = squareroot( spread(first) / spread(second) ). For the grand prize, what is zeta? 1.0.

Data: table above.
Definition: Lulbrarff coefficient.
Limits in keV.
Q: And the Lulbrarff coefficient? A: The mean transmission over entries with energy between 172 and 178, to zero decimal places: 308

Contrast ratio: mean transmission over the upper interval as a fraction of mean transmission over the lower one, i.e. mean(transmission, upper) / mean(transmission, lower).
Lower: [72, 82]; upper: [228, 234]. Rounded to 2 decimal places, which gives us 1.05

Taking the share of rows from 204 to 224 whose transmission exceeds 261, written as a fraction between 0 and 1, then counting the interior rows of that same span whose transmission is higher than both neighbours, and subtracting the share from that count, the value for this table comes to 2.4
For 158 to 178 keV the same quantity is 1.0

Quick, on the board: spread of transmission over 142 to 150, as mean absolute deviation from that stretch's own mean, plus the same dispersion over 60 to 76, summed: 11.9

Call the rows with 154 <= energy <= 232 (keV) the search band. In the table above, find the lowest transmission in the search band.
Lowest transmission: 248.5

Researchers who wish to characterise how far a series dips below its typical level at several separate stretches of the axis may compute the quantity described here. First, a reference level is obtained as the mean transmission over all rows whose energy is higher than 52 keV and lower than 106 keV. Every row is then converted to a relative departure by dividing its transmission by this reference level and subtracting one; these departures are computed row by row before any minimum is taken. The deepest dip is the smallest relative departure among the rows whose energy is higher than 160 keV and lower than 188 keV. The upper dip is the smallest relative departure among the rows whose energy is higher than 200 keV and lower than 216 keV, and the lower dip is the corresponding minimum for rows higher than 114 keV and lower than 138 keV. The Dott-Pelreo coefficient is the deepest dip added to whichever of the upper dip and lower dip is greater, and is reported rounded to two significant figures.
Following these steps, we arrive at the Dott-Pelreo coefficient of 0.33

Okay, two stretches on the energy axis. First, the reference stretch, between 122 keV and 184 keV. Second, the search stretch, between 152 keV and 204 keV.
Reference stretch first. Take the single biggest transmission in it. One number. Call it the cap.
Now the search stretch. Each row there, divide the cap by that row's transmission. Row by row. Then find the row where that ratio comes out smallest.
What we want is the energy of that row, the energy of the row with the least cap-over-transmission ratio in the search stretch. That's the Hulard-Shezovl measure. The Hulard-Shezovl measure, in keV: 153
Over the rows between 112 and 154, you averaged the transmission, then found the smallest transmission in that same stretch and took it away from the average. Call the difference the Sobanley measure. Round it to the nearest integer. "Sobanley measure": 73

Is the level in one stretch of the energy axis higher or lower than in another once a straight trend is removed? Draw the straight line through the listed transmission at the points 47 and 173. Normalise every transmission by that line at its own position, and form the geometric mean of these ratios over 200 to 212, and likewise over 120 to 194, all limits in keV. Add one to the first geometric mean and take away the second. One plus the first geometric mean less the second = 0.77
